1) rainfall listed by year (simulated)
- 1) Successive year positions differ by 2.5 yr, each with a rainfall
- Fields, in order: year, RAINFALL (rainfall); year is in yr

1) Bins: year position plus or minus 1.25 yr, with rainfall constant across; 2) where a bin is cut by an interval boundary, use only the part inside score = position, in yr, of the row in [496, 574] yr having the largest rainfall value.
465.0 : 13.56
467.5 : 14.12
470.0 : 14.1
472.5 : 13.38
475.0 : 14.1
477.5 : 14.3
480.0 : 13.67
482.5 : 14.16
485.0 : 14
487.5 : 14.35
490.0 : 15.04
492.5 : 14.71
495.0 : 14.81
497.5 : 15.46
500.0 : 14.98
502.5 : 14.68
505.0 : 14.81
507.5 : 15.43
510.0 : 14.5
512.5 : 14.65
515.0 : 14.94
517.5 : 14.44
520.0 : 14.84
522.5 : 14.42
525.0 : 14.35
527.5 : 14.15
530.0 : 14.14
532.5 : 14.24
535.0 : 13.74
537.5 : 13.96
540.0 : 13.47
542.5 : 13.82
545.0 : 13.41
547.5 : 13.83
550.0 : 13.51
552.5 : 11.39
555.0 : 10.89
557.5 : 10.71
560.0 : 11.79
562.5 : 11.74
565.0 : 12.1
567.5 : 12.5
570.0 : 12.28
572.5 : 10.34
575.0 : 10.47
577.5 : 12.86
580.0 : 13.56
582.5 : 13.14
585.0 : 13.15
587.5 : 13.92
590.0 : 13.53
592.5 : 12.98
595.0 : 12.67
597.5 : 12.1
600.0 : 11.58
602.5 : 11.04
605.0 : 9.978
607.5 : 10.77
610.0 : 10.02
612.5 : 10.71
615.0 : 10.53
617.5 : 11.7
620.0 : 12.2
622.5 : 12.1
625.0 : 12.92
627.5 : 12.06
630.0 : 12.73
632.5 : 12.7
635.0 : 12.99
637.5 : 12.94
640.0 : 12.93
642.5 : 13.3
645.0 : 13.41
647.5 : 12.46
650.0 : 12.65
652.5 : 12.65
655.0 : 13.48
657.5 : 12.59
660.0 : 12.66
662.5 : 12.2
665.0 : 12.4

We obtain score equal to 497.5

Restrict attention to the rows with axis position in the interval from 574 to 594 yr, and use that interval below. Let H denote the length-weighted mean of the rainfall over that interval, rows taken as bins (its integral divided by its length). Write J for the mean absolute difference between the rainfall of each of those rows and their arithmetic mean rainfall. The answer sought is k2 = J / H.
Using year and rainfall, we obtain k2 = 0.050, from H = 13.0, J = 0.64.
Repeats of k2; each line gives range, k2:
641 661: 0.029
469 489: 0.017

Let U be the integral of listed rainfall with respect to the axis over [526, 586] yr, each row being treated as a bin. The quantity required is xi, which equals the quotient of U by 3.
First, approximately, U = 763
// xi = 254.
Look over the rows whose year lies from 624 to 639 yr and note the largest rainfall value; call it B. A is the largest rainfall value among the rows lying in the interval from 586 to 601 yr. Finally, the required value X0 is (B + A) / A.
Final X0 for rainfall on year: 1.93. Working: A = 13.92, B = 12.99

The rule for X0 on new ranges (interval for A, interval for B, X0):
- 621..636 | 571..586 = 2.04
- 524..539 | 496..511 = 2.08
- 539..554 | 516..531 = 2.07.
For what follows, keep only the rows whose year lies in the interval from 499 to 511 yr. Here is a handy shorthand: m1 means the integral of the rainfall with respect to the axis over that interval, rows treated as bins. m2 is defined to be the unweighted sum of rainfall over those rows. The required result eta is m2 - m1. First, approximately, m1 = 179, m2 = 74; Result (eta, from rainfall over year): -104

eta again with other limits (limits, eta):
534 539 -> -41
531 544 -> -111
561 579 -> -130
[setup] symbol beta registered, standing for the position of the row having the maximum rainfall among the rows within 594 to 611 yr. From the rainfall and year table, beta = 595.0 yr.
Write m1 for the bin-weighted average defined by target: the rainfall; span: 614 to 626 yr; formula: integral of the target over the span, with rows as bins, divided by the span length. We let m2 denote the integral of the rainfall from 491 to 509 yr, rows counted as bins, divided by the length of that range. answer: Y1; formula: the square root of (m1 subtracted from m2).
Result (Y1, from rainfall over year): 1.8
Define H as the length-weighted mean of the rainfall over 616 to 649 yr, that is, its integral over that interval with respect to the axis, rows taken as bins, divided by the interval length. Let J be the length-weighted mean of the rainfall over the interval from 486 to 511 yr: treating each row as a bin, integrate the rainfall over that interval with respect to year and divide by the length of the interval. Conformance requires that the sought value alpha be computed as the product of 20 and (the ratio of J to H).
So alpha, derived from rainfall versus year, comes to 23.5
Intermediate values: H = 12.6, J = 14.9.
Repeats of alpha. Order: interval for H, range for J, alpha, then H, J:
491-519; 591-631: 15.7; 14.9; 11.6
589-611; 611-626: 20.0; 11.6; 11.6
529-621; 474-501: 23.6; 12.3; 14.5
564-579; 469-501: 24.4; 11.8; 14.4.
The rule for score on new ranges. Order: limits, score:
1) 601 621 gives 620.0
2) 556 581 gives 580.0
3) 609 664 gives 655.0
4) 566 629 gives 587.5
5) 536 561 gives 537.5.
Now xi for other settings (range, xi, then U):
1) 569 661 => 376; 1129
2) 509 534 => 120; 361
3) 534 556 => 96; 289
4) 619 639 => 84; 252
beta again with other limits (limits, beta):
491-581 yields 497.5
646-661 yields 655.0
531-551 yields 532.5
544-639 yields 587.5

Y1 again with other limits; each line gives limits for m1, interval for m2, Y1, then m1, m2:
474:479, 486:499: 0.8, 14.2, 14.9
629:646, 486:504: 1.4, 13.0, 14.8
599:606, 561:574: 0.9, 10.9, 11.8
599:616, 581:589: 1.7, 10.6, 13.4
